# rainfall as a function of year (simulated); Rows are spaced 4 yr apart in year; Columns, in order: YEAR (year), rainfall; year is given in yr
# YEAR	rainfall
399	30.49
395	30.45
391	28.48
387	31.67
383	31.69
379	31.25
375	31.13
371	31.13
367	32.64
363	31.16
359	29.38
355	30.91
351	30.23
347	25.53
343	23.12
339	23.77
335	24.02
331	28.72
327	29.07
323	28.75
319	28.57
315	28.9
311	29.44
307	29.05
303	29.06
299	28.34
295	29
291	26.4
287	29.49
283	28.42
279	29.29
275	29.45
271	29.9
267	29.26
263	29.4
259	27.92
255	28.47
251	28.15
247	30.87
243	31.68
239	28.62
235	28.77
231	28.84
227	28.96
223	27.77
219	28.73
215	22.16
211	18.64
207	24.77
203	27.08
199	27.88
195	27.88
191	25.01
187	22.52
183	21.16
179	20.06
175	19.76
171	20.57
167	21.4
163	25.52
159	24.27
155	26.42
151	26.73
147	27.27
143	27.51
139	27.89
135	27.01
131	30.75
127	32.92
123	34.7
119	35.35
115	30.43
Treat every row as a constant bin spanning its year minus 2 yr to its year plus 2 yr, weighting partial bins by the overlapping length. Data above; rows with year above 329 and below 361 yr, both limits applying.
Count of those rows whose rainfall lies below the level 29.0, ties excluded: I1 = 5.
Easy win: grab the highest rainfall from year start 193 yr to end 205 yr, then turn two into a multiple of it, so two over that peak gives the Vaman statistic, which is 0.0717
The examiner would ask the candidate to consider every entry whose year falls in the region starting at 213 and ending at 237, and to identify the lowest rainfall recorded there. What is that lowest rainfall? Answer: 22.16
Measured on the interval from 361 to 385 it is 31.13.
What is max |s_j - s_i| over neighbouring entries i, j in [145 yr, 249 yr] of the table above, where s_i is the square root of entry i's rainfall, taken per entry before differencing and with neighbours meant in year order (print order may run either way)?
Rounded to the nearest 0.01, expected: 0.66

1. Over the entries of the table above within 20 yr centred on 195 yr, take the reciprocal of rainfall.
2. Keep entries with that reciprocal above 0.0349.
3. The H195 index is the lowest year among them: 187 yr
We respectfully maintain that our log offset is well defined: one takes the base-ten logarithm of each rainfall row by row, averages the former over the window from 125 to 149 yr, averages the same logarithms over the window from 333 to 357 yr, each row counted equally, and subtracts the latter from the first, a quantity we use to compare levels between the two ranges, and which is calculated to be 0.043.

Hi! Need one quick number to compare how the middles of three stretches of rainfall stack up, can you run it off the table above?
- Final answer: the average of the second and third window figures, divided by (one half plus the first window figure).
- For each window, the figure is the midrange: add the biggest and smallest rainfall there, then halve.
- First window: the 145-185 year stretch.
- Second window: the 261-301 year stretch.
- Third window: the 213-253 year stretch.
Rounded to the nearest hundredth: 1.15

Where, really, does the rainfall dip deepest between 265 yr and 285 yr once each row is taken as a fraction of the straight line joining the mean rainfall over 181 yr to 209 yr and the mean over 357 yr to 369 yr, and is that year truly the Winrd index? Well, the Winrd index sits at 283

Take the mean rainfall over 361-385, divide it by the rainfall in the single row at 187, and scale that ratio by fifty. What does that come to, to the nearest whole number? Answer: 70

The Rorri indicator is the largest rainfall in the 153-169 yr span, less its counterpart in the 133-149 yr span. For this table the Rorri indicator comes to -1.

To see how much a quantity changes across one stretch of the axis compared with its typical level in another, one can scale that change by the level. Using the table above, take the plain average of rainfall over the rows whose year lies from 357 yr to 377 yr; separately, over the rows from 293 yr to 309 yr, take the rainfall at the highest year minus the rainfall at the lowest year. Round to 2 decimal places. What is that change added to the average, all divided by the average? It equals 1.00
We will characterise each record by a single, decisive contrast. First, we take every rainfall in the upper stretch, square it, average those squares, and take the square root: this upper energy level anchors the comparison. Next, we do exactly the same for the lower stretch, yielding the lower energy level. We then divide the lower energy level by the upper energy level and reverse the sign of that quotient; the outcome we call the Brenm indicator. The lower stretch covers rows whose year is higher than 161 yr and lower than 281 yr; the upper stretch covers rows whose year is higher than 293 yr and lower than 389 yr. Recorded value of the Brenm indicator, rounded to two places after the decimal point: -0.91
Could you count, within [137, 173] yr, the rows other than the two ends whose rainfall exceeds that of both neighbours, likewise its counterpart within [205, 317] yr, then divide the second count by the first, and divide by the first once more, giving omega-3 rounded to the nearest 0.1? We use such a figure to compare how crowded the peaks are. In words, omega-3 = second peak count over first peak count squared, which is 10.0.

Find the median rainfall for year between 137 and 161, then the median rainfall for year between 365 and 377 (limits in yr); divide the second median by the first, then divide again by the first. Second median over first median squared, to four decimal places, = 0.0427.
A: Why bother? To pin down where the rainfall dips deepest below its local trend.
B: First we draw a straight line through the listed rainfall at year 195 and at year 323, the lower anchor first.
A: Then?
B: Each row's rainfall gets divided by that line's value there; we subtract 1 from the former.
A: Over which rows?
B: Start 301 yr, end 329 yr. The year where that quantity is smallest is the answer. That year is 319 yr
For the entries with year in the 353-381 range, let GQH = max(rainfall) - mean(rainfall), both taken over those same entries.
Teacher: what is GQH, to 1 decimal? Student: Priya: 1.6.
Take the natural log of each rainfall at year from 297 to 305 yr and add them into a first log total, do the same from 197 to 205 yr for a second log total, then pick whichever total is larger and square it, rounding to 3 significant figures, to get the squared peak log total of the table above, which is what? 45.1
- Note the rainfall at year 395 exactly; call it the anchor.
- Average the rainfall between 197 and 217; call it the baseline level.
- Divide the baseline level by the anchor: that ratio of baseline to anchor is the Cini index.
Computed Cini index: 0.79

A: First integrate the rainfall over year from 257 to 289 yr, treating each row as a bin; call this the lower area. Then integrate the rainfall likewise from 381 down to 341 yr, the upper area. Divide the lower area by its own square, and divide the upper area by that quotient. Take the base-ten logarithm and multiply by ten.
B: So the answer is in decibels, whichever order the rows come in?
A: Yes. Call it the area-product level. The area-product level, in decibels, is 60.4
